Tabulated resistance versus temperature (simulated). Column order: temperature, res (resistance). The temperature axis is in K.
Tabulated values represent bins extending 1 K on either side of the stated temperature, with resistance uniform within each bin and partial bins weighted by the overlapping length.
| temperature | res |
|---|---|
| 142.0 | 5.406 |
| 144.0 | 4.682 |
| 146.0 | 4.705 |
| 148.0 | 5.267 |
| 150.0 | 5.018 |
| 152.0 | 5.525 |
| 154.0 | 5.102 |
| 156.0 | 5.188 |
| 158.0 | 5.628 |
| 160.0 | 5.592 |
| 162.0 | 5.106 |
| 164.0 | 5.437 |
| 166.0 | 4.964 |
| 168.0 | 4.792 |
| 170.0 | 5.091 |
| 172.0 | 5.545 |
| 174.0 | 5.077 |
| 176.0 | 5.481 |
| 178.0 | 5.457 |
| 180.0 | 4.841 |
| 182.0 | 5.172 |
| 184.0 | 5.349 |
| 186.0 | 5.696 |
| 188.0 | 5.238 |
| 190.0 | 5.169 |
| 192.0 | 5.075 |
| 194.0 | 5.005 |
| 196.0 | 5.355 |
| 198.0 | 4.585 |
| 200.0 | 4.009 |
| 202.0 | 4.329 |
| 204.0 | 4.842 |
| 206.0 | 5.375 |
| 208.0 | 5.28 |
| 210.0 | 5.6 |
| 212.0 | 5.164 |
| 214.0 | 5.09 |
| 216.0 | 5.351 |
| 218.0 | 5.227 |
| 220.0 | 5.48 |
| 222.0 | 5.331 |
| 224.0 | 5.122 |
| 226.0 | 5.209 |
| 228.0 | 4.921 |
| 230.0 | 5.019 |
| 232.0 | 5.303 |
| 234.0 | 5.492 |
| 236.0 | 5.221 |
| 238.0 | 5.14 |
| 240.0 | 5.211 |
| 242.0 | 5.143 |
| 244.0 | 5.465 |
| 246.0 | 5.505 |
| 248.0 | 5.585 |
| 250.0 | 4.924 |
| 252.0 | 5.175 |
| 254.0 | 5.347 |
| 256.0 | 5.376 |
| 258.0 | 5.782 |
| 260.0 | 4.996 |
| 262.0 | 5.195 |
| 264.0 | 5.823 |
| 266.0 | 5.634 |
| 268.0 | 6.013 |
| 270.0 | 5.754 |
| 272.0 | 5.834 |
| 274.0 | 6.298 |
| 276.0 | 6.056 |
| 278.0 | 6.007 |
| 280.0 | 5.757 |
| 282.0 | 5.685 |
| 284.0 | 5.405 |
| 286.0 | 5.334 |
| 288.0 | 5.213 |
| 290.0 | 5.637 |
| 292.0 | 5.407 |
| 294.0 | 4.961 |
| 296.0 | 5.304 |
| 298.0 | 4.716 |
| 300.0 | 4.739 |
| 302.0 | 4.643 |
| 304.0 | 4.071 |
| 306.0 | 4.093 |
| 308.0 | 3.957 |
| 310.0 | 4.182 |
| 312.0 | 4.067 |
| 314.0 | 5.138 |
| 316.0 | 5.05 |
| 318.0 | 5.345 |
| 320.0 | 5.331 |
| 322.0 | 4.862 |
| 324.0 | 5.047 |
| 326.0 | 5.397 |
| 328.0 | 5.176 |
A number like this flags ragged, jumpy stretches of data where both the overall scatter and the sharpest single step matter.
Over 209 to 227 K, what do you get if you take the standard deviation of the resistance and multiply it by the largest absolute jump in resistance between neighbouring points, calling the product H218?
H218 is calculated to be 0.07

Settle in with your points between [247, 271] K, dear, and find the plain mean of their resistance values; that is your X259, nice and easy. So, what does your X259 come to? 5.47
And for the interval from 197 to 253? 5.15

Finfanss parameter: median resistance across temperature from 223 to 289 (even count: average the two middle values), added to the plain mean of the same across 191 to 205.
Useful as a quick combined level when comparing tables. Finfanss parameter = 10.1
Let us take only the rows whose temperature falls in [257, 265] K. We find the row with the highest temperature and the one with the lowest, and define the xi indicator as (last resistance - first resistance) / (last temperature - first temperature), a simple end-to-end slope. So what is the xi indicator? 0.007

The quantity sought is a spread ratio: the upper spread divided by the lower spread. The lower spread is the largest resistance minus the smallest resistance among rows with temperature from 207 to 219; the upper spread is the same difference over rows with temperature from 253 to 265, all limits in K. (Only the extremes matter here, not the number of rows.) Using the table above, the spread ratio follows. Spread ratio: 1.62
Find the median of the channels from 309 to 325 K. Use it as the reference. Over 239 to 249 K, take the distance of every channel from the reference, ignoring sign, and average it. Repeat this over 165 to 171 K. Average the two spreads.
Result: 0.23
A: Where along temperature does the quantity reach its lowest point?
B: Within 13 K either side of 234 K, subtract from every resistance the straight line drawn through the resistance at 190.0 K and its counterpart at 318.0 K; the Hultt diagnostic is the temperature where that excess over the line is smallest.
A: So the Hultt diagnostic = 228.0 K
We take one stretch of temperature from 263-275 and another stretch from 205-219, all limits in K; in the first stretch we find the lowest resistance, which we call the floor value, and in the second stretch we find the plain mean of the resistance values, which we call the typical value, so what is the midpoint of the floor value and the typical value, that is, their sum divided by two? 5.47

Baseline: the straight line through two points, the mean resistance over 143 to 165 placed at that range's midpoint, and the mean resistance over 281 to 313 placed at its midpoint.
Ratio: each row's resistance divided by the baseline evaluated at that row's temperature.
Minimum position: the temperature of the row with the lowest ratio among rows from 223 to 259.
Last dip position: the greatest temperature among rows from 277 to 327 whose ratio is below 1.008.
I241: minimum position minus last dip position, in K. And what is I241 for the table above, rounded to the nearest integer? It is -84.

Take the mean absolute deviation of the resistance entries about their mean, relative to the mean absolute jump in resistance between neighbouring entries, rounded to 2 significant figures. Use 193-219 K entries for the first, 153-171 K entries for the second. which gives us 1.2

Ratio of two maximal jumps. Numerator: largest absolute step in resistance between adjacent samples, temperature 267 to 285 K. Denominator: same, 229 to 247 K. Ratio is 1.4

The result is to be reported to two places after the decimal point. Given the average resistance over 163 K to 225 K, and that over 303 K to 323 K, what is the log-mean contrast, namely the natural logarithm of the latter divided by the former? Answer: -0.11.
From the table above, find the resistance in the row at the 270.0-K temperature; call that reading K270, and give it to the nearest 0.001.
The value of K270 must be 5.754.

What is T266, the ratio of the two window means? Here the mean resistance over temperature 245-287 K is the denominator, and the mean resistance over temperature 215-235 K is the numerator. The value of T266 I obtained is 0.94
